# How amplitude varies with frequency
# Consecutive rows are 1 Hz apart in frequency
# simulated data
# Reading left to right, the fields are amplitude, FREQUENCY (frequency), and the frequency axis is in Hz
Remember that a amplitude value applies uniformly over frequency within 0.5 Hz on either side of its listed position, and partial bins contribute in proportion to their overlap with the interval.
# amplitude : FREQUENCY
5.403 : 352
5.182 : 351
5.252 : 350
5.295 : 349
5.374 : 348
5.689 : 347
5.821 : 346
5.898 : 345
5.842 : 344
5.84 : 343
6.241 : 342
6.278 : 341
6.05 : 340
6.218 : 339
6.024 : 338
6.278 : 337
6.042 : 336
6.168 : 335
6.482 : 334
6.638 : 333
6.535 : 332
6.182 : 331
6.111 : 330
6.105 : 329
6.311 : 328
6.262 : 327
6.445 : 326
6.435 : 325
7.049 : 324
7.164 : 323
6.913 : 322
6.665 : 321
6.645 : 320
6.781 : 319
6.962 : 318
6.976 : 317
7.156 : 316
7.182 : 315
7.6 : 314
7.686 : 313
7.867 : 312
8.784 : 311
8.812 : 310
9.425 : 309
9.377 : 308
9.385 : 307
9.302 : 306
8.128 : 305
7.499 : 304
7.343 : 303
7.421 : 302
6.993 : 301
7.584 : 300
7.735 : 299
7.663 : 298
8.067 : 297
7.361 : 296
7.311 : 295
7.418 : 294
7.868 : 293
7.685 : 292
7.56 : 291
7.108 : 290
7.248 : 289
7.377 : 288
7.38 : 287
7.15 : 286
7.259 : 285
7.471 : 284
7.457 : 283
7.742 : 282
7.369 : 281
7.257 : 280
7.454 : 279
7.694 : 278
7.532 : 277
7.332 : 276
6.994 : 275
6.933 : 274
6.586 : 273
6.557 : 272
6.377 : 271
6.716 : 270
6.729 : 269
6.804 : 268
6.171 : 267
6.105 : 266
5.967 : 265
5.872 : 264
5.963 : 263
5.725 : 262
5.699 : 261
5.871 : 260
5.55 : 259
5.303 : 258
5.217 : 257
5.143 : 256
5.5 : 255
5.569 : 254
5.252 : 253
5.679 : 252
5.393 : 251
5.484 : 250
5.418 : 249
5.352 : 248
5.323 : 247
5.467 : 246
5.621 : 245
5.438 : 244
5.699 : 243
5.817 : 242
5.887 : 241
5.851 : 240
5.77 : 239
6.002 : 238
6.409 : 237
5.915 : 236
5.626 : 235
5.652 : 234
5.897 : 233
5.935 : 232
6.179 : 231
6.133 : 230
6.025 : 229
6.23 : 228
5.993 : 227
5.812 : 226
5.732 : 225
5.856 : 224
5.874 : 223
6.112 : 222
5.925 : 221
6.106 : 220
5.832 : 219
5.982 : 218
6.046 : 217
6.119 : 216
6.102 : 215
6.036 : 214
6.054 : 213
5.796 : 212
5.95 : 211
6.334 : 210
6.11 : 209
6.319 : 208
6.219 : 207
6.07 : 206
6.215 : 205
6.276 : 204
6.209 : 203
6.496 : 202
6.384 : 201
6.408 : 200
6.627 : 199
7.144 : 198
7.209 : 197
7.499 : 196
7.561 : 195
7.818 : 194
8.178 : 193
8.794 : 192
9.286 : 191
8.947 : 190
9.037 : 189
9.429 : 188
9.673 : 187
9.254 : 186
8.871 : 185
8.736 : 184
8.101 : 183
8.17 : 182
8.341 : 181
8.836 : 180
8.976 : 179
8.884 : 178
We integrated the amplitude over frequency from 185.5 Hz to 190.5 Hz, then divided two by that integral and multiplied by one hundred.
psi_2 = 4.3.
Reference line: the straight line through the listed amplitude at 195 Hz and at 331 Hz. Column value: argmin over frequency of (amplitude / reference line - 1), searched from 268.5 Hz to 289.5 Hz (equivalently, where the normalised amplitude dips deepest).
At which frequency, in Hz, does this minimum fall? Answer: 271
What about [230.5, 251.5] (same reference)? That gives 247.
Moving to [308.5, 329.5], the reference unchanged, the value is 329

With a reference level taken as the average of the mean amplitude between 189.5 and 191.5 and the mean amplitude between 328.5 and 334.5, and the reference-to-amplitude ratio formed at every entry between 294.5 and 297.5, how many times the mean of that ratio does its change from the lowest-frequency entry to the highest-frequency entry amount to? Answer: -0.10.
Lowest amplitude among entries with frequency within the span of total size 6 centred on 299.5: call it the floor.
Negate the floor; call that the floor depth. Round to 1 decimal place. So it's -7.0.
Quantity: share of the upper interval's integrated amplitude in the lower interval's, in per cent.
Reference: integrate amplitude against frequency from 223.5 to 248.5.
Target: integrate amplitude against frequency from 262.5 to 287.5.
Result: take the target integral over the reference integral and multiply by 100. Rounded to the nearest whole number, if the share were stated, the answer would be 119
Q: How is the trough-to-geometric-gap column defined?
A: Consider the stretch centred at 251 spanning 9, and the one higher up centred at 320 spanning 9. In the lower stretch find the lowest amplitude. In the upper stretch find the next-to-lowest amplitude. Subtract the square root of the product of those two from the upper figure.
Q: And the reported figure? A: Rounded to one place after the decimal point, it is 0.7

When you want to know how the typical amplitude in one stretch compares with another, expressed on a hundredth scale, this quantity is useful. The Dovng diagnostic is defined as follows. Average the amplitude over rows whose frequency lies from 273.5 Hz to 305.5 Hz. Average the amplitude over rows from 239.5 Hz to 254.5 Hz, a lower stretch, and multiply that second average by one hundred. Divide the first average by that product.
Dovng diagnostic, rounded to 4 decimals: 0.0134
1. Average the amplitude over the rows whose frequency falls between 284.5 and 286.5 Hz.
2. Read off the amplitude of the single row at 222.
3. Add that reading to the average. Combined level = 13.3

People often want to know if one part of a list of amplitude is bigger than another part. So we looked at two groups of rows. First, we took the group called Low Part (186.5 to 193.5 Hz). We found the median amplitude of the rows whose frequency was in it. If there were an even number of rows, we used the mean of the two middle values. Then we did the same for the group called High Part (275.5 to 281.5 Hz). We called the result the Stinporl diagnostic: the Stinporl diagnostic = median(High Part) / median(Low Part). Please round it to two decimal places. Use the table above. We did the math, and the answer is 0.82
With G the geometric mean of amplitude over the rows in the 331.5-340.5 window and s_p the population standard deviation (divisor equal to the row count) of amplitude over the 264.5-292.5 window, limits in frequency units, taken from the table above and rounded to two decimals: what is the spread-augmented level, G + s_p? 6.76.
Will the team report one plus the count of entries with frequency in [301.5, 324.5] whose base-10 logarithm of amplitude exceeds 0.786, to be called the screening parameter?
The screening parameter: 24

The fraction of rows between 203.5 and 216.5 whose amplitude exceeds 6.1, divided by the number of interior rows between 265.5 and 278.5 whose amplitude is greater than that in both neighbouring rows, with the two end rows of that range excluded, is 0.62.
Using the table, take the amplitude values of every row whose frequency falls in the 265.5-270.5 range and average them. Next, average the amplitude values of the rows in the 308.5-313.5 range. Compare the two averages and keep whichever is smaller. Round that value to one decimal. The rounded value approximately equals 6.5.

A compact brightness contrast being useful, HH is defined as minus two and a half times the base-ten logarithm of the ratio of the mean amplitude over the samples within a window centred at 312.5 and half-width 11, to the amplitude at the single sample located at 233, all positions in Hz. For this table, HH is -0.30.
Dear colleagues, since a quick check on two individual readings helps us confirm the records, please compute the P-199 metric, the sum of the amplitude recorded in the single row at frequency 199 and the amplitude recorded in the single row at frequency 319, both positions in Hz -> 13.4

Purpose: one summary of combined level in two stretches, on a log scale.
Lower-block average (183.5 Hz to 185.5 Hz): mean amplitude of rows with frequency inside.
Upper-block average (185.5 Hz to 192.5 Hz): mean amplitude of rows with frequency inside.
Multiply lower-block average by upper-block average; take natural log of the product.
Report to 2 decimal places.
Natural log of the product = 4.39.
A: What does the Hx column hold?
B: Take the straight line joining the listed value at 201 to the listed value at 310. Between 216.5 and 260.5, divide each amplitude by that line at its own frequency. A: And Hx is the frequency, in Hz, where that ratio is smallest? 256 Hz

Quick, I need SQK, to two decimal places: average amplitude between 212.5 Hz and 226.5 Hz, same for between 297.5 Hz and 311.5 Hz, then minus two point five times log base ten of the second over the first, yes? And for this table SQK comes -0.35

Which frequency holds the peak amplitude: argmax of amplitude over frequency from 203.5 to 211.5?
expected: 210 Hz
